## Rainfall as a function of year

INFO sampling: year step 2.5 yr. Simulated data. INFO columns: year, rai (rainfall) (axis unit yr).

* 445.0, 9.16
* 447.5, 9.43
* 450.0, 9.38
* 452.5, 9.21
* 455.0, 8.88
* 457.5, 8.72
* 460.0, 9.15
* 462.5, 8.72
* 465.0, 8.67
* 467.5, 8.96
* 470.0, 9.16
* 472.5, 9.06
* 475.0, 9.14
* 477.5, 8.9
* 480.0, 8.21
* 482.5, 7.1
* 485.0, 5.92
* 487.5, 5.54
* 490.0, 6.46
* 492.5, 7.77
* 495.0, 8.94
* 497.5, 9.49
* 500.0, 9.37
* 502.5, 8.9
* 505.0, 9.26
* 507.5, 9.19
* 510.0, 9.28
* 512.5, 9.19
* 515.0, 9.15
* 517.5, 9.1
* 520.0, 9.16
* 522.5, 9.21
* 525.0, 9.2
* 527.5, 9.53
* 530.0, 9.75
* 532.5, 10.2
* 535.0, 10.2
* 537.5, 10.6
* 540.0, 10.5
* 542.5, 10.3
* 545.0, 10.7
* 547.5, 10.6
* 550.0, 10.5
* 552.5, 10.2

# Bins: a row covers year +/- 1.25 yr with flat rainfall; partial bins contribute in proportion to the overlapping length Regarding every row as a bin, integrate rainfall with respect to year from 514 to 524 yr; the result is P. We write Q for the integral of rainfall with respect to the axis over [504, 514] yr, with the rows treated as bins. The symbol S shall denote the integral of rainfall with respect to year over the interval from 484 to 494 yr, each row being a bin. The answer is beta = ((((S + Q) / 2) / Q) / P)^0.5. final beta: 0.096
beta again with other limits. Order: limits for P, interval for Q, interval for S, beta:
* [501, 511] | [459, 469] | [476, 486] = 0.101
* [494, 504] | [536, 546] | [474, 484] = 0.099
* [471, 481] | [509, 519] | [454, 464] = 0.105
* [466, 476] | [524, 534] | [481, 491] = 0.095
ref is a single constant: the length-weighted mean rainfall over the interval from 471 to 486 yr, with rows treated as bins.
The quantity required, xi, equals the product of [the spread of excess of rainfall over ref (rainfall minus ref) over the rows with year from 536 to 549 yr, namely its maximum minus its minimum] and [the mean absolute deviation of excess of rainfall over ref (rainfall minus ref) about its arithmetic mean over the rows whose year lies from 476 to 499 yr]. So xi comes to 0.48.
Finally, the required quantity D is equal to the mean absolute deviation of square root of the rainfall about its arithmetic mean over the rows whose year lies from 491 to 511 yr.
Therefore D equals 0.06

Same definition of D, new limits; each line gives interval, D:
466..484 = 0.10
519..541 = 0.08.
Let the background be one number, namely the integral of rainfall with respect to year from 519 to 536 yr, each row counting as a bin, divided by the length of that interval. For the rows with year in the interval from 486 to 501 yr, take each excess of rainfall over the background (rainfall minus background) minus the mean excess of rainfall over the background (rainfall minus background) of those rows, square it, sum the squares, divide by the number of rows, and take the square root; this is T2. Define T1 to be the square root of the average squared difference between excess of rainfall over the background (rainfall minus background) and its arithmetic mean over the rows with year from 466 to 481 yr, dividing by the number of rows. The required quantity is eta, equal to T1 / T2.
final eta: 0.2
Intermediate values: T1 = 0.32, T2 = 1.5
